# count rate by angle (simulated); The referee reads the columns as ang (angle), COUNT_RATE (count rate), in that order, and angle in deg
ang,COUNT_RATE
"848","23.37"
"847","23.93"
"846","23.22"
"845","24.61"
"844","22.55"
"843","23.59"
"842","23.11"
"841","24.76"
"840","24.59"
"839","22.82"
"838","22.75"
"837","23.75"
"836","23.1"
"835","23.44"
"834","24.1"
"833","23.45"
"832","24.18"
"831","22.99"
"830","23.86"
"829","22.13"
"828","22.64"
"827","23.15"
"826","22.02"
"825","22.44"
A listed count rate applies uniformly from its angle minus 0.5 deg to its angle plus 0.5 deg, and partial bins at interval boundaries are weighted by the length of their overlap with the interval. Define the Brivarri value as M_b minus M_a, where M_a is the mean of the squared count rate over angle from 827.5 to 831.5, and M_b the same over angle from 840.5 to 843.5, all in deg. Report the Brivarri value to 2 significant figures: 43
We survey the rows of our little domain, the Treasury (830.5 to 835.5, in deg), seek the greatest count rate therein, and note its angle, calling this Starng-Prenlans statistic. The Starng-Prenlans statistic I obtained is 832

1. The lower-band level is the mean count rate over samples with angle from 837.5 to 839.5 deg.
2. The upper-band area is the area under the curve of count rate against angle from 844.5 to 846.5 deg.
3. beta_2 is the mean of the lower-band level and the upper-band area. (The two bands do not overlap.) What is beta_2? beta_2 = 35.3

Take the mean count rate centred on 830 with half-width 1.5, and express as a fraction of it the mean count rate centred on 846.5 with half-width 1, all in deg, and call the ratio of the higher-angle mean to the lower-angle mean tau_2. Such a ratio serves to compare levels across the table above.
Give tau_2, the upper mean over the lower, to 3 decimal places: 1.025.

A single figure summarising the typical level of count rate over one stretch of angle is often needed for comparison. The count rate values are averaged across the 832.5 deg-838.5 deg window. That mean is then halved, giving 11.7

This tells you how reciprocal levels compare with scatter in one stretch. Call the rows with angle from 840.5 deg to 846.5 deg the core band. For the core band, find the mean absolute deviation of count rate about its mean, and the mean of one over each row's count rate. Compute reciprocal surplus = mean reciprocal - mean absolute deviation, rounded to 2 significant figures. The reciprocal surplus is -0.65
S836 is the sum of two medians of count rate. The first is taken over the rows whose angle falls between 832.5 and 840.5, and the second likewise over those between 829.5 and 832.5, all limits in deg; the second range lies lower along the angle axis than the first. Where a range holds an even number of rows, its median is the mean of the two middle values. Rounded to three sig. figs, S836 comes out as 47.3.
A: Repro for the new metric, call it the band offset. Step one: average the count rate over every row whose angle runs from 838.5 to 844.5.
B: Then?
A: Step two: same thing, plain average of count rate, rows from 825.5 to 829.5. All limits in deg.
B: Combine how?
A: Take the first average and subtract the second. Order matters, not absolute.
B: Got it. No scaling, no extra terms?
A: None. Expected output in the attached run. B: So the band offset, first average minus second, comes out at 1.1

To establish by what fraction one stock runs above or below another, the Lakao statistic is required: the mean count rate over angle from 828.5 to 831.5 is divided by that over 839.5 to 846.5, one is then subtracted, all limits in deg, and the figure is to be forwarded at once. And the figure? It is -0.033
